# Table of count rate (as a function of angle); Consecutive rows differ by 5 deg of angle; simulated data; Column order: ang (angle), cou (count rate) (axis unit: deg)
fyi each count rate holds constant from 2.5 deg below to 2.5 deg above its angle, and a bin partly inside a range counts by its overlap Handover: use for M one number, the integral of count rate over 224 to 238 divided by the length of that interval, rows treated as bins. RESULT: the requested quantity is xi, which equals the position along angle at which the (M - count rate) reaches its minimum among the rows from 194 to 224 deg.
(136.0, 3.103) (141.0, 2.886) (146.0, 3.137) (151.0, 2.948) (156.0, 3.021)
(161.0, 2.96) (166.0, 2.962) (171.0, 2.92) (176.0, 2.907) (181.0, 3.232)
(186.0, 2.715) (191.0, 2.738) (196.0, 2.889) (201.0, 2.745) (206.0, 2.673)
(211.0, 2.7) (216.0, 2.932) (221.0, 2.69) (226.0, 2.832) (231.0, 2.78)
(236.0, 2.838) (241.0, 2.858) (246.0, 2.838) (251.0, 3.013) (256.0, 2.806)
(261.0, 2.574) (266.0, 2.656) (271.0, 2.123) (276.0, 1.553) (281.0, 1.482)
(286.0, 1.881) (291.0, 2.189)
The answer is 216.0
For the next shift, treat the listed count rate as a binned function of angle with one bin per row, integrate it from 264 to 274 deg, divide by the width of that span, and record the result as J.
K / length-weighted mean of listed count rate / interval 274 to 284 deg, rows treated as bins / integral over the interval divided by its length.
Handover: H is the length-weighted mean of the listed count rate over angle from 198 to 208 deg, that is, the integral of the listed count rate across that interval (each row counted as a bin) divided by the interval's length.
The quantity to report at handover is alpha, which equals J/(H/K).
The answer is 1.32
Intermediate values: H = 2.72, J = 2.33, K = 1.53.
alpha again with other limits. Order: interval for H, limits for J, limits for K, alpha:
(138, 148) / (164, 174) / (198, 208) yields 2.66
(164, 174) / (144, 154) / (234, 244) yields 2.94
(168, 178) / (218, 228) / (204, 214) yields 2.56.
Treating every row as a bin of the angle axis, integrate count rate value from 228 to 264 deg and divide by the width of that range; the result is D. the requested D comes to 2.81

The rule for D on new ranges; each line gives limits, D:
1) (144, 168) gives 3.00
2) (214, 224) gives 2.81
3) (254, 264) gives 2.68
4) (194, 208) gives 2.77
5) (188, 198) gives 2.80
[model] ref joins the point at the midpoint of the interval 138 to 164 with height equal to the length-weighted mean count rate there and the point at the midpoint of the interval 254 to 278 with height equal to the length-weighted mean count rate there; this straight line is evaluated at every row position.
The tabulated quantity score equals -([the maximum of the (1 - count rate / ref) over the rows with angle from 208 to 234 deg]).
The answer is 0.02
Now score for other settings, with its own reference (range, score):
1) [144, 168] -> -0.01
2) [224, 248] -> 0.09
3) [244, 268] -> 0.08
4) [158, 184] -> 0.01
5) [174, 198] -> -0.03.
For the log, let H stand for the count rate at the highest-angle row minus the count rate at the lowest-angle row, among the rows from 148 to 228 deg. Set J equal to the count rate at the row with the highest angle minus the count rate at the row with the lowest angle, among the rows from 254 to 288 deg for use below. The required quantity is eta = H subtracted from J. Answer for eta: -0.8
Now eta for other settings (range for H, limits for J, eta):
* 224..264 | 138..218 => 0.3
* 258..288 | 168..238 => 0.6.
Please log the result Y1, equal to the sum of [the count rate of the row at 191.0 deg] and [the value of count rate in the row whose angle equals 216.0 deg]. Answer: 5.7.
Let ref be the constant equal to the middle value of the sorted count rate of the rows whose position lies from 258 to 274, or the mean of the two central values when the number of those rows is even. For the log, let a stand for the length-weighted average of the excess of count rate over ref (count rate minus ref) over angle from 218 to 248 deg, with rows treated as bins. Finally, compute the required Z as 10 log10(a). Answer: -6.3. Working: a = 0.23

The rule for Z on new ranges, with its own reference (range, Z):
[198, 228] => -7.2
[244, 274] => -11.4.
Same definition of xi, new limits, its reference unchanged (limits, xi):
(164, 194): 181.0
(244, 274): 251.0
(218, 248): 241.0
